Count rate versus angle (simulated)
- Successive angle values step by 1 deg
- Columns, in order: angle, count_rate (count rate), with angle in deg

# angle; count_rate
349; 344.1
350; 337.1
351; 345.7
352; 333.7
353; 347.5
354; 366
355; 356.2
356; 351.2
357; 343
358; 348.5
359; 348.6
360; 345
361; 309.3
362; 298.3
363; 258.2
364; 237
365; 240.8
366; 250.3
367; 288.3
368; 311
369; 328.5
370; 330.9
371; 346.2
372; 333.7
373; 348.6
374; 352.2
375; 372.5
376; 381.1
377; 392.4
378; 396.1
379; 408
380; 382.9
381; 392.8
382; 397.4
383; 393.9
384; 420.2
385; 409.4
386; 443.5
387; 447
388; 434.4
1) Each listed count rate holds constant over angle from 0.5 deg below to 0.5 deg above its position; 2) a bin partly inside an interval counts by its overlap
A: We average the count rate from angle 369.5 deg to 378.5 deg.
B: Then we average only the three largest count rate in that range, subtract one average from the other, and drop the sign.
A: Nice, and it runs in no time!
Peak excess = 28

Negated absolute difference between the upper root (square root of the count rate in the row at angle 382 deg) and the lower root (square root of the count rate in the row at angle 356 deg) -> -1.2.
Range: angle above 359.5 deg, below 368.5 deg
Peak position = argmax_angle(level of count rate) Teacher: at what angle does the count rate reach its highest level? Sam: 360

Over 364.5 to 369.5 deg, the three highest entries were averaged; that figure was 309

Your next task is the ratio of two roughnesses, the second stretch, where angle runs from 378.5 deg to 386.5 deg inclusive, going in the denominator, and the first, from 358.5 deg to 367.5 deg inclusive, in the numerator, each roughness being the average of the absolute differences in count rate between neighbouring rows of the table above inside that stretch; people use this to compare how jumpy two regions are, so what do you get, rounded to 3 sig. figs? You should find 1.25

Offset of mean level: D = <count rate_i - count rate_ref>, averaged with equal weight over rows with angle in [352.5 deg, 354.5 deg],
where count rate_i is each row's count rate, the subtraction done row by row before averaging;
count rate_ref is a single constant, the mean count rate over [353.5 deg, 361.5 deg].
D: 11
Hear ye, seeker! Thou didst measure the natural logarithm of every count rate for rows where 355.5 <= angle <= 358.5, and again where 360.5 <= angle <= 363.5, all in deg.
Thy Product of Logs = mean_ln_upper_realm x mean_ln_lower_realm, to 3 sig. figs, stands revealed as 33.1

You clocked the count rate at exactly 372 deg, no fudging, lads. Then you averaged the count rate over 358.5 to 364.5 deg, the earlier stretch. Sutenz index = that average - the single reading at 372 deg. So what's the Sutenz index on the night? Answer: -34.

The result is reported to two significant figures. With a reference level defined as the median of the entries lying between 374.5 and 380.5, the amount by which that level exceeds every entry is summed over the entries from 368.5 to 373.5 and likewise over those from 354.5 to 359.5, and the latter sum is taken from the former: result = 60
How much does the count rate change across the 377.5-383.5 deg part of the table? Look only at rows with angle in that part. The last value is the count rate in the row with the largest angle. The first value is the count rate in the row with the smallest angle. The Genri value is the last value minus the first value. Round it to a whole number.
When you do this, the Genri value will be -2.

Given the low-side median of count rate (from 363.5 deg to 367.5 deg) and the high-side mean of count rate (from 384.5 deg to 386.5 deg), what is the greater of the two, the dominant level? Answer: 426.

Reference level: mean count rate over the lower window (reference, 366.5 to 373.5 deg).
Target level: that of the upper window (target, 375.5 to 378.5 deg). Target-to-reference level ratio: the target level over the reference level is 1.19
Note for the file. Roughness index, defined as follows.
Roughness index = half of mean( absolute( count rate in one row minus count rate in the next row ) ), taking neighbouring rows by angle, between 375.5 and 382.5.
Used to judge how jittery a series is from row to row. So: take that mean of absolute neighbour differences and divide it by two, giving 5.5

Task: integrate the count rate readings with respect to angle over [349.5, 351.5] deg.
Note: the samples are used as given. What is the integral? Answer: 683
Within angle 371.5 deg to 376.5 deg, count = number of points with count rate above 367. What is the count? 2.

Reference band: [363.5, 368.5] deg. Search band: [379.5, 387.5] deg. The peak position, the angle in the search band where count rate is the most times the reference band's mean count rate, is 387 deg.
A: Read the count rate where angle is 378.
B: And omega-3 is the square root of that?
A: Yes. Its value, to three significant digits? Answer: 19.9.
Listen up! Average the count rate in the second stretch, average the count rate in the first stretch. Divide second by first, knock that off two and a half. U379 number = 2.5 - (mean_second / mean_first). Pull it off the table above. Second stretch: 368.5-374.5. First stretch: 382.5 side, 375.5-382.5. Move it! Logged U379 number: 1.63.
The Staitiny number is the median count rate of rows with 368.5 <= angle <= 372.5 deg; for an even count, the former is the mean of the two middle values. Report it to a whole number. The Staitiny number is 332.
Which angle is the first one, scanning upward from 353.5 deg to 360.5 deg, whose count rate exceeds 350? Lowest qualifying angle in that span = 354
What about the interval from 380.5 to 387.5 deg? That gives 381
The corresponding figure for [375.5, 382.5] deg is 376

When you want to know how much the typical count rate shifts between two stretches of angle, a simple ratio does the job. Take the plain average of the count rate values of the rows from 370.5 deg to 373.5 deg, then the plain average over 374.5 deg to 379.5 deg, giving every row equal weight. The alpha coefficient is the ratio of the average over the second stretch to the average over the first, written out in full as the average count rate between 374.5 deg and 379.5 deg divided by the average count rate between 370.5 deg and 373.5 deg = 1.1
